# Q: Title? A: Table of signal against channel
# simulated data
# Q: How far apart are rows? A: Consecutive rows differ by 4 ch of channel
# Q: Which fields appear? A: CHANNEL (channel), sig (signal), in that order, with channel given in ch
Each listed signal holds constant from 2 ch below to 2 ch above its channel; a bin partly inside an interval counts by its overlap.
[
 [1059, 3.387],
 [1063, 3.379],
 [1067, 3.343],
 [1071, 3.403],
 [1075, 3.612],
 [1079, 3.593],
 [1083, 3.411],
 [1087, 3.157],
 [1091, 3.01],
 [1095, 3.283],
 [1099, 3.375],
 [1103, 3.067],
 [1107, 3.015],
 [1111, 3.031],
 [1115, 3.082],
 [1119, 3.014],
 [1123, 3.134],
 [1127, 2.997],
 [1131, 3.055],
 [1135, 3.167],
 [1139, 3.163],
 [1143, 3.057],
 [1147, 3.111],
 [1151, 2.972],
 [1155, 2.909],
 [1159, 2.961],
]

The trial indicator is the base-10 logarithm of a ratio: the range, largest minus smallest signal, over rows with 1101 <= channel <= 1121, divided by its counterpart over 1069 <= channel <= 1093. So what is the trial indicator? -0.9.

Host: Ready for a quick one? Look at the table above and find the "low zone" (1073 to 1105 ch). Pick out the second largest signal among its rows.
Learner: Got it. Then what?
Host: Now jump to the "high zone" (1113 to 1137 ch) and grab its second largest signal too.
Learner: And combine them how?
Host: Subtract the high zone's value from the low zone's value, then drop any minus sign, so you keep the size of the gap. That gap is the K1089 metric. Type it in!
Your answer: 0.46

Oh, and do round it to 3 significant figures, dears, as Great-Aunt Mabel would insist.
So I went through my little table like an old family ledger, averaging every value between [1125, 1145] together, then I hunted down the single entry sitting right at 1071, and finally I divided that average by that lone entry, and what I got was 0.907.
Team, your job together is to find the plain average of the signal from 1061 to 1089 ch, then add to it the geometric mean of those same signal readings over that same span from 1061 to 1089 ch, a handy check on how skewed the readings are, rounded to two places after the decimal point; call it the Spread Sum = 6.82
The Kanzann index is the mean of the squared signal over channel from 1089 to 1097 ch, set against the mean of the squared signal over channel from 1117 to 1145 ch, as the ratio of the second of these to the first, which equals 0.96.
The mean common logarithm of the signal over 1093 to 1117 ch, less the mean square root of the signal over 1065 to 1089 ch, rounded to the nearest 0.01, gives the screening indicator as -1.35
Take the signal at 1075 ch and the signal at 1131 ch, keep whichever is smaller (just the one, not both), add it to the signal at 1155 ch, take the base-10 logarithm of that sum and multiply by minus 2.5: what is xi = -1.94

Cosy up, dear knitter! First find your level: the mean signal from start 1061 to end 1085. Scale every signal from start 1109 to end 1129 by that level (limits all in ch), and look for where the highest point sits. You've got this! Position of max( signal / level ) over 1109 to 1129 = 1123 ch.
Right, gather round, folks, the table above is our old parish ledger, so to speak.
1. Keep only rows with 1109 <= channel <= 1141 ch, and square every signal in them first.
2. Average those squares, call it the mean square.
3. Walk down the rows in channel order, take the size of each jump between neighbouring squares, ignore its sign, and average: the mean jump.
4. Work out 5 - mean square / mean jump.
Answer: -15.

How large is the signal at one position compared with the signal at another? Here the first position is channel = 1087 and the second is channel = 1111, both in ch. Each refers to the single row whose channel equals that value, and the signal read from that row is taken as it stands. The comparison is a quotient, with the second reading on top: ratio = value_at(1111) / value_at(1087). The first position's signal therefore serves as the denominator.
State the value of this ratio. 0.96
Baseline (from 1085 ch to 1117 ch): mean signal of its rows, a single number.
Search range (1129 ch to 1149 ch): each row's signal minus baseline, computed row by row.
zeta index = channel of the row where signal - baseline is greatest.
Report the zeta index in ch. 1135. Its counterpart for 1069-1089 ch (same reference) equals 1075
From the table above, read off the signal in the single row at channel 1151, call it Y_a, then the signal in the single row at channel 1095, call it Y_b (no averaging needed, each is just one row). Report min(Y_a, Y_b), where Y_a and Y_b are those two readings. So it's 2.97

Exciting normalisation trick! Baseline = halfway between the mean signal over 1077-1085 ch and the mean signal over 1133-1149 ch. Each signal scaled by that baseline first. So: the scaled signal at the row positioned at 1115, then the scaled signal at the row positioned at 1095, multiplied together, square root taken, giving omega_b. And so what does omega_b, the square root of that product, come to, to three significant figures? 0.960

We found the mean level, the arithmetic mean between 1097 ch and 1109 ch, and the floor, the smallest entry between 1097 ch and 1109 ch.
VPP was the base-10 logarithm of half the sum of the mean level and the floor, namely 0.489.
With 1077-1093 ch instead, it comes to 0.499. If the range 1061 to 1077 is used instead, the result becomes 0.530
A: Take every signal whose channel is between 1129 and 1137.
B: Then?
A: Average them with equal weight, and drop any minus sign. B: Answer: 3.11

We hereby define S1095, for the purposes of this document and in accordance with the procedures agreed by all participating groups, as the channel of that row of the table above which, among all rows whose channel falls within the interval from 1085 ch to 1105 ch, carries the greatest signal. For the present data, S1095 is 1099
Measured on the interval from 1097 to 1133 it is 1099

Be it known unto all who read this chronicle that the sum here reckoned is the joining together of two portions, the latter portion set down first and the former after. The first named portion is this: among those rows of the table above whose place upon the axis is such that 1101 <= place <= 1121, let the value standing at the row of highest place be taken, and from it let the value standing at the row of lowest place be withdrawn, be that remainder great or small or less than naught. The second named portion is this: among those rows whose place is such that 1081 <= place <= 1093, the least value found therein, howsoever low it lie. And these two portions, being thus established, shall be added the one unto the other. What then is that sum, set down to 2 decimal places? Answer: 2.96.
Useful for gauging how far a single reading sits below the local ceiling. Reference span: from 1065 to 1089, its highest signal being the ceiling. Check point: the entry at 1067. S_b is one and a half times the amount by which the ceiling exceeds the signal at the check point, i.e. 0.40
